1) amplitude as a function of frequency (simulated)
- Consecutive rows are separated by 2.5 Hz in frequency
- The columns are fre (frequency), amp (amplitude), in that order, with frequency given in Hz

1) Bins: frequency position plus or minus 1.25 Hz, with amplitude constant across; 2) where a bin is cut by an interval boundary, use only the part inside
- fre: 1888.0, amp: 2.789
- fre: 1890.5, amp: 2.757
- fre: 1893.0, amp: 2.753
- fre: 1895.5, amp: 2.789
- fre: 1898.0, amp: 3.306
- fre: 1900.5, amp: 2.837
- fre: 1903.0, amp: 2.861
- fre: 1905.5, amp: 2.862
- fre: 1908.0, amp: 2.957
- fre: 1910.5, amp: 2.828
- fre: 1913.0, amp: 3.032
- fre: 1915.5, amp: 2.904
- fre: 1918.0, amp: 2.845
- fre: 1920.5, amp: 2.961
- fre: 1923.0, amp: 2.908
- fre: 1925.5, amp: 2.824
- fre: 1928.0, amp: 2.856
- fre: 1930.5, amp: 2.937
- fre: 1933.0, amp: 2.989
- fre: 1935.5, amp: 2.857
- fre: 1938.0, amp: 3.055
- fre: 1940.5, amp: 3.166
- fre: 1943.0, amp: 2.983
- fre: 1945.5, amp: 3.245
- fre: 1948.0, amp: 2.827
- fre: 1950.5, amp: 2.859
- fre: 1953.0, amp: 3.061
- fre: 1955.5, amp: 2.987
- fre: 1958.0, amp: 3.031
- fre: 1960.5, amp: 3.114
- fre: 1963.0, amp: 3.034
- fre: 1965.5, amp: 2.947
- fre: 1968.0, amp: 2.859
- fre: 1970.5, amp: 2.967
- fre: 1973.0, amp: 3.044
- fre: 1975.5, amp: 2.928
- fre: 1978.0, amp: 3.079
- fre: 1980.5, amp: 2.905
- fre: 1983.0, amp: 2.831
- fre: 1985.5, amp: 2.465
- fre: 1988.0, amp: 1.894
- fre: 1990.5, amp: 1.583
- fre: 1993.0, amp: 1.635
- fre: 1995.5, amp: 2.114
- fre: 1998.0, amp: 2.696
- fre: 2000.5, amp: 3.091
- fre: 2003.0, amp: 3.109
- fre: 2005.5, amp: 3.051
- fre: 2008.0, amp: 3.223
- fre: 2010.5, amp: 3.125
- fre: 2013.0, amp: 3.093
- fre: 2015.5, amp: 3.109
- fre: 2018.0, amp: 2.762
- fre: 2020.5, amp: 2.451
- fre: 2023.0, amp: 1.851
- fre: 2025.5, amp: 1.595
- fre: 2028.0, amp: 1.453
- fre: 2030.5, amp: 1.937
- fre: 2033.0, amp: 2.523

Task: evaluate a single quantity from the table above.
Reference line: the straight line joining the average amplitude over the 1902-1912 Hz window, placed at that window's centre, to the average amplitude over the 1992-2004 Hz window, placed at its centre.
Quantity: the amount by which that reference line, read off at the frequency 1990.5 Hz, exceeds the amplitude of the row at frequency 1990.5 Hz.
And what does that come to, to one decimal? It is 1.0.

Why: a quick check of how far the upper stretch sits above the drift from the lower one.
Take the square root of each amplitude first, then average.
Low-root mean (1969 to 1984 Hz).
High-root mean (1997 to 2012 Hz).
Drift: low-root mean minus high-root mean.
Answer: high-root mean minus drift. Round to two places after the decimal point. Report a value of 1.77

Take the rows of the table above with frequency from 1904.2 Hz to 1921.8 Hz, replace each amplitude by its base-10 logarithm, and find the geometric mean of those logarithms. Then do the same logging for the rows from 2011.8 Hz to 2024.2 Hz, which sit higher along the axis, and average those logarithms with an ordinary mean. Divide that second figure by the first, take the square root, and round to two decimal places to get 0.95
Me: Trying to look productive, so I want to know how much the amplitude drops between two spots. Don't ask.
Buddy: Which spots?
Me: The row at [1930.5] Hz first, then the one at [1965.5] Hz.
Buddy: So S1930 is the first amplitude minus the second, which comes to -0.010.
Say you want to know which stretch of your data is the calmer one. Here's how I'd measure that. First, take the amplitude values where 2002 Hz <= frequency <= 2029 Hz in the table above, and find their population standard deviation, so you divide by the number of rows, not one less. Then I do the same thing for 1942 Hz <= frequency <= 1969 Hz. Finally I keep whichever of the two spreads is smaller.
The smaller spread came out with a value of 0.117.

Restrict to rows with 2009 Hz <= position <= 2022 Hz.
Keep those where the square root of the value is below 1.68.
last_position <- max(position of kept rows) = 2020.5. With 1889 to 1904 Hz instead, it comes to 1895.5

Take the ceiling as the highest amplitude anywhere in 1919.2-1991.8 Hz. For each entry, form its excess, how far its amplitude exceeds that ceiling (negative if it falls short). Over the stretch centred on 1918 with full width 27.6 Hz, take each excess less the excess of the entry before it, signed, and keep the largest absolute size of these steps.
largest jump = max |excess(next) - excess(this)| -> 0.20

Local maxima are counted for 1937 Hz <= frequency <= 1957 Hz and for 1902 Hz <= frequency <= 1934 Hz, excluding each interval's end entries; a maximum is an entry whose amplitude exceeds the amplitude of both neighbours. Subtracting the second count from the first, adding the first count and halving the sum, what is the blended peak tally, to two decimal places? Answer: 1.50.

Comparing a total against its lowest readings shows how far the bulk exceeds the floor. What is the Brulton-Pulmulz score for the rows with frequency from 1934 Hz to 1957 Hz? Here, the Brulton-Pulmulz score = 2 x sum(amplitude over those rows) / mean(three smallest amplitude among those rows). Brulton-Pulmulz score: 19.0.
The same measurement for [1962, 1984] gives 18.6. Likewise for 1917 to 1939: 18.5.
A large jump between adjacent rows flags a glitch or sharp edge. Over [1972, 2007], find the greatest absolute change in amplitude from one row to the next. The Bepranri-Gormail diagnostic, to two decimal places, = 0.58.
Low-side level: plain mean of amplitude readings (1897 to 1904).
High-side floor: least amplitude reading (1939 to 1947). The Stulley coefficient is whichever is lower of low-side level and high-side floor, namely 2.98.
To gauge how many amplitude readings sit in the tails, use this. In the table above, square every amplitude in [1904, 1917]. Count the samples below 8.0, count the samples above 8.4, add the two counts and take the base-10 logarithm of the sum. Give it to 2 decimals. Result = 0.60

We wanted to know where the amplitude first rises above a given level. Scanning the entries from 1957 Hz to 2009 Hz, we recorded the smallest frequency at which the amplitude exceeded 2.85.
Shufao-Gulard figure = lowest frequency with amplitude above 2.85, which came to 1958.0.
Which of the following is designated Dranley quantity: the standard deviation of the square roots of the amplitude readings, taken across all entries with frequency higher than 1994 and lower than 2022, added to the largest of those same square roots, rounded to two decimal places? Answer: 1.90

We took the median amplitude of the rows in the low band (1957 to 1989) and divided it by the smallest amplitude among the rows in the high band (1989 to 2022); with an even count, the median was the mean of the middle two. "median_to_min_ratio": 1.86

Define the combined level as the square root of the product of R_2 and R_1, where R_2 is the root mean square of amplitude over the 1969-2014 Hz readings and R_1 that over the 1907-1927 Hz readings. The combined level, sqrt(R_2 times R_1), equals 2.835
